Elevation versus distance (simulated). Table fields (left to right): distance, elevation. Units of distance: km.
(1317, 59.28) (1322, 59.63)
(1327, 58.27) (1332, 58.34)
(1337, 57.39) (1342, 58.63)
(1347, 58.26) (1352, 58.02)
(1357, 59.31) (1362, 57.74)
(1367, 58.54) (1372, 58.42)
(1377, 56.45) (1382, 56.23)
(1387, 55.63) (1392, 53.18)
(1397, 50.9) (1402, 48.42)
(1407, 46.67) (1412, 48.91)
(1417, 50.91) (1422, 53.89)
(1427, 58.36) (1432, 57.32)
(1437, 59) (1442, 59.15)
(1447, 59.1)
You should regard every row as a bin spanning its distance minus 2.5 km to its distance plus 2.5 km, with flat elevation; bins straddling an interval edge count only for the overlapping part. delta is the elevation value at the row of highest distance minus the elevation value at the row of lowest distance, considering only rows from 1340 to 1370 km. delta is -0.1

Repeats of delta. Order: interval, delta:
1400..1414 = 0.5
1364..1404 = -10.1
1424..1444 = 0.8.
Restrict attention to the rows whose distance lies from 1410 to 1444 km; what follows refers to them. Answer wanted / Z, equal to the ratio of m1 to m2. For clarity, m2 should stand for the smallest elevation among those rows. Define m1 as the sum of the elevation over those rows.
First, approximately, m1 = 388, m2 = 48.91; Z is 8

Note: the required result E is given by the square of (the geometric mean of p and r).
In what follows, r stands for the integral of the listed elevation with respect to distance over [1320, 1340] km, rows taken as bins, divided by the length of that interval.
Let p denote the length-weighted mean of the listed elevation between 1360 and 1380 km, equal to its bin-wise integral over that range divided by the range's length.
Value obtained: 3372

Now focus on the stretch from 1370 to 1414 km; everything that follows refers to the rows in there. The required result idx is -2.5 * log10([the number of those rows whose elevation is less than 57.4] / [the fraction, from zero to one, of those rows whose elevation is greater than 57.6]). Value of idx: -5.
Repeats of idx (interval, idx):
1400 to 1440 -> -3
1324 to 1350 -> 0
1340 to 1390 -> -2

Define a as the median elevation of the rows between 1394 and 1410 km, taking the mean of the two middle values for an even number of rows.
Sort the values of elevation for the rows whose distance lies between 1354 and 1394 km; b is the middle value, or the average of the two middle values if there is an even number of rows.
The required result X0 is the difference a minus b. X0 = -9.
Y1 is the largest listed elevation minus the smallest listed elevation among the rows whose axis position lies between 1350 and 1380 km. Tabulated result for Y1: 2.9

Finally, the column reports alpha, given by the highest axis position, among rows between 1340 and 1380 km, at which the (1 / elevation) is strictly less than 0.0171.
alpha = 1367 km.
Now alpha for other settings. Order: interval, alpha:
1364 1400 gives 1367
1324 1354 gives 1342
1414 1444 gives 1442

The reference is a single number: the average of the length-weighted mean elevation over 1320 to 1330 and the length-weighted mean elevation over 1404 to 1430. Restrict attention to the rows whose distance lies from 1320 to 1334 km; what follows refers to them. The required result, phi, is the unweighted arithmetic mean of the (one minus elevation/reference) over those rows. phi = -0.062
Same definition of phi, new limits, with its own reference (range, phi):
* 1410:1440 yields 0.011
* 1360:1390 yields -0.033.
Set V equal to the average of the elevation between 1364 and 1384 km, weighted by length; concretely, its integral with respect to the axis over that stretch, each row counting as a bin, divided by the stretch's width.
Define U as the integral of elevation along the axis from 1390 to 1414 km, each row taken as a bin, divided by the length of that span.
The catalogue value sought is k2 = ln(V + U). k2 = 4.67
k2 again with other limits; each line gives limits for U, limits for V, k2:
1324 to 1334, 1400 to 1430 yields 4.70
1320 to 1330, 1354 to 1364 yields 4.77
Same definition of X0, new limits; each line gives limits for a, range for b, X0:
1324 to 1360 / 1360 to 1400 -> 2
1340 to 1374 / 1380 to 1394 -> 3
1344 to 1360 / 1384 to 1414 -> 8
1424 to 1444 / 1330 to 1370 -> 0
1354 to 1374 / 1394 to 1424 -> 9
